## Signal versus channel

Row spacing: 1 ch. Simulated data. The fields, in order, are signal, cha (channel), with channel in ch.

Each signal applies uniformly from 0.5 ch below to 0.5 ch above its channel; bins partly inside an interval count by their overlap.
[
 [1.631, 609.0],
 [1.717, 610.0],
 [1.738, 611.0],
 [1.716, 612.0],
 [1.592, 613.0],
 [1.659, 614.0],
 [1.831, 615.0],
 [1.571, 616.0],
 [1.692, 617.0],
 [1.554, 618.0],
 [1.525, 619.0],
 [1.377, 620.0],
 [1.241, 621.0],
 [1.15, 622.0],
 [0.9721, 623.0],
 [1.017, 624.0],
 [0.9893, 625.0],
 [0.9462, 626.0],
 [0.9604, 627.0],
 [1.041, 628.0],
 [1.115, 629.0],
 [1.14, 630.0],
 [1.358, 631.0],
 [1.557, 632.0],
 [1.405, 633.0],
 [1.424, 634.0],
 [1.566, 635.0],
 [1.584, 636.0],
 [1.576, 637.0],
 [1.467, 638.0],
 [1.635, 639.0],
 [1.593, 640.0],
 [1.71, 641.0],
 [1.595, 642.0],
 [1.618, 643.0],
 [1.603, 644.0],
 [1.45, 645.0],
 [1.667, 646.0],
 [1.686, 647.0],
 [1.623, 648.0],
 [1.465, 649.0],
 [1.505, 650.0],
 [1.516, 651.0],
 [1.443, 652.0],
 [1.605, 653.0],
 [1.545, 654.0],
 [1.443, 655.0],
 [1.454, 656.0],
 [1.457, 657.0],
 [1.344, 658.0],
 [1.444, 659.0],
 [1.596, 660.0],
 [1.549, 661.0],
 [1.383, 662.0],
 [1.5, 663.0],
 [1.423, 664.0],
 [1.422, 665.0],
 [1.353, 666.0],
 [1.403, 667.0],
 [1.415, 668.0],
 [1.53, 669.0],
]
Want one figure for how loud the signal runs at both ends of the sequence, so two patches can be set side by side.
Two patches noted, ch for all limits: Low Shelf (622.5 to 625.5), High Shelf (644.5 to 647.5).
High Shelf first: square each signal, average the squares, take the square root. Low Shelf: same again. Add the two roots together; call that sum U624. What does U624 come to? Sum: 2.60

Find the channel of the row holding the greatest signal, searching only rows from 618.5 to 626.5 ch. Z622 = 619.0 ch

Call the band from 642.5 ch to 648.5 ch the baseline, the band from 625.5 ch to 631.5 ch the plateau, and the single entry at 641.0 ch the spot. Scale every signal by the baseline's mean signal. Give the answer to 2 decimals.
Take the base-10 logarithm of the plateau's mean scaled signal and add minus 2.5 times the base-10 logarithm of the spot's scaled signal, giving -0.23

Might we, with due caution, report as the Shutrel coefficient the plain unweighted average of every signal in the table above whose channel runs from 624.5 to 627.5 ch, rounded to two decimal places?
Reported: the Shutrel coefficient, 0.97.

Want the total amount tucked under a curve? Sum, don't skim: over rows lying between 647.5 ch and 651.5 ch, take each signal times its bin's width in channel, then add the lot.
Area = 6.1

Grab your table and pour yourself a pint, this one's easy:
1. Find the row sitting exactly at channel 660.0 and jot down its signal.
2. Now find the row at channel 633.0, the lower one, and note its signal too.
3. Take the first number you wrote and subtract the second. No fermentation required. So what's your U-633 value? 0.19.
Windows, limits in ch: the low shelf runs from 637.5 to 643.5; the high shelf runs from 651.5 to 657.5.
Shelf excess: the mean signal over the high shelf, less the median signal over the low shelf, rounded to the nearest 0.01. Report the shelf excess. -0.12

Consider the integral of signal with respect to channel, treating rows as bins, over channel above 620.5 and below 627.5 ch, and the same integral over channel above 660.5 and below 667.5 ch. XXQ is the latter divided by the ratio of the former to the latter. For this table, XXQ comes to 14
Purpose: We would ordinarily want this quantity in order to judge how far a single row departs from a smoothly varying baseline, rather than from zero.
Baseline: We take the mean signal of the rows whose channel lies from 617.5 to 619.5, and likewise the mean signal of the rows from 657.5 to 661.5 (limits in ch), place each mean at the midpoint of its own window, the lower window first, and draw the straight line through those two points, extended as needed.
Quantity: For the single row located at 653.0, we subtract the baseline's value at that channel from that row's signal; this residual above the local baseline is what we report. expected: 0.11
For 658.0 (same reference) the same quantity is -0.14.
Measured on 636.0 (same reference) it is 0.07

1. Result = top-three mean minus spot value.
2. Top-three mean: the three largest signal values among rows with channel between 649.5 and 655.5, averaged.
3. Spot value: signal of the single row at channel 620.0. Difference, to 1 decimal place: 0.2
